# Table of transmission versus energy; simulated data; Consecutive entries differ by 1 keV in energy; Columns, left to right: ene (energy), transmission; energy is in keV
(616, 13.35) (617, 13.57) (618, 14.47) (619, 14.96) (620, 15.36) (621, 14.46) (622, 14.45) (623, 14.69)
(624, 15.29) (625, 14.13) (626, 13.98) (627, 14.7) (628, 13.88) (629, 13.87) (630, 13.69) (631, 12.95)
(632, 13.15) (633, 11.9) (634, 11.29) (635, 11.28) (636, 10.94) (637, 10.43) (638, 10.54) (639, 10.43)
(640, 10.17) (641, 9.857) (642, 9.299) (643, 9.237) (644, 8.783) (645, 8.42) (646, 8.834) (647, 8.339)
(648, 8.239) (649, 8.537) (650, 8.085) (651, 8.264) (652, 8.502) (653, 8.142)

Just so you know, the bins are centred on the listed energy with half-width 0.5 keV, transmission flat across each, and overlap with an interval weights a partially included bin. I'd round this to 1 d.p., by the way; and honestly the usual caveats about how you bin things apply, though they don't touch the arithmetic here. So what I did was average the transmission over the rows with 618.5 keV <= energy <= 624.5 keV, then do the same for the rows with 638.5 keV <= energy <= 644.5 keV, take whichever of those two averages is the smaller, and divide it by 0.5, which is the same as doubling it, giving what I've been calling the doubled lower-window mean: 19.3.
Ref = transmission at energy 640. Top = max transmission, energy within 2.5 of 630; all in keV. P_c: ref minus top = -3.7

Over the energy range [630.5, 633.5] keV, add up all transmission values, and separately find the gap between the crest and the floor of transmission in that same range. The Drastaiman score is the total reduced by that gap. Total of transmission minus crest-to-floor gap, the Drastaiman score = 37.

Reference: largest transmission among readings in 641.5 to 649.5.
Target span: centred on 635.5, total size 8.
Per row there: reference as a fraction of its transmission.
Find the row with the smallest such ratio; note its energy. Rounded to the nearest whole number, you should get 632 keV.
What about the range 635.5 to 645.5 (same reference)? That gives 636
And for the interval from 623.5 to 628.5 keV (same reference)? 624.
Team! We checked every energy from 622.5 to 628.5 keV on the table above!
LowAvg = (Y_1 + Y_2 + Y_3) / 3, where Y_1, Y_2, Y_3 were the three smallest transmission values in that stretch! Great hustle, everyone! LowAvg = 14.0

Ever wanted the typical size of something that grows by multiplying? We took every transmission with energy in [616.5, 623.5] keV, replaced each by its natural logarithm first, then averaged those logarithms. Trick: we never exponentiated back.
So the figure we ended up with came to 2.7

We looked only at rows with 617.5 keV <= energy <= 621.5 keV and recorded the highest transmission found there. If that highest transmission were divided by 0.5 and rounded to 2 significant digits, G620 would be 31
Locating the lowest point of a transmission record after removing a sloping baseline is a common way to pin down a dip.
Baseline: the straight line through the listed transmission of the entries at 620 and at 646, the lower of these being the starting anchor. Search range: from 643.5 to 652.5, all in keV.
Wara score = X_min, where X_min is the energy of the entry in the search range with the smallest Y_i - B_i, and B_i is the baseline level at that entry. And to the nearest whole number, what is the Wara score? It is 645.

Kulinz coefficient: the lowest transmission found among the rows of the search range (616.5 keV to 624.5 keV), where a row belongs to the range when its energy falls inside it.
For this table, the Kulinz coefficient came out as 13.57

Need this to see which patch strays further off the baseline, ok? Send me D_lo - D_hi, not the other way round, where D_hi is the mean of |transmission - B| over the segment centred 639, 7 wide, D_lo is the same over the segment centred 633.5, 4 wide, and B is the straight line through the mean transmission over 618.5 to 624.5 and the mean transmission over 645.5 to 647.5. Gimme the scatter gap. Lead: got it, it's 0.2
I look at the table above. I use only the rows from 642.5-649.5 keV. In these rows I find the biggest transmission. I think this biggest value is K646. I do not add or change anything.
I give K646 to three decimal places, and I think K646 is 9.237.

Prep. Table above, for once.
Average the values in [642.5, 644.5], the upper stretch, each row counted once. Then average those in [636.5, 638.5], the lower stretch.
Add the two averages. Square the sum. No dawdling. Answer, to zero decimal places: 380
